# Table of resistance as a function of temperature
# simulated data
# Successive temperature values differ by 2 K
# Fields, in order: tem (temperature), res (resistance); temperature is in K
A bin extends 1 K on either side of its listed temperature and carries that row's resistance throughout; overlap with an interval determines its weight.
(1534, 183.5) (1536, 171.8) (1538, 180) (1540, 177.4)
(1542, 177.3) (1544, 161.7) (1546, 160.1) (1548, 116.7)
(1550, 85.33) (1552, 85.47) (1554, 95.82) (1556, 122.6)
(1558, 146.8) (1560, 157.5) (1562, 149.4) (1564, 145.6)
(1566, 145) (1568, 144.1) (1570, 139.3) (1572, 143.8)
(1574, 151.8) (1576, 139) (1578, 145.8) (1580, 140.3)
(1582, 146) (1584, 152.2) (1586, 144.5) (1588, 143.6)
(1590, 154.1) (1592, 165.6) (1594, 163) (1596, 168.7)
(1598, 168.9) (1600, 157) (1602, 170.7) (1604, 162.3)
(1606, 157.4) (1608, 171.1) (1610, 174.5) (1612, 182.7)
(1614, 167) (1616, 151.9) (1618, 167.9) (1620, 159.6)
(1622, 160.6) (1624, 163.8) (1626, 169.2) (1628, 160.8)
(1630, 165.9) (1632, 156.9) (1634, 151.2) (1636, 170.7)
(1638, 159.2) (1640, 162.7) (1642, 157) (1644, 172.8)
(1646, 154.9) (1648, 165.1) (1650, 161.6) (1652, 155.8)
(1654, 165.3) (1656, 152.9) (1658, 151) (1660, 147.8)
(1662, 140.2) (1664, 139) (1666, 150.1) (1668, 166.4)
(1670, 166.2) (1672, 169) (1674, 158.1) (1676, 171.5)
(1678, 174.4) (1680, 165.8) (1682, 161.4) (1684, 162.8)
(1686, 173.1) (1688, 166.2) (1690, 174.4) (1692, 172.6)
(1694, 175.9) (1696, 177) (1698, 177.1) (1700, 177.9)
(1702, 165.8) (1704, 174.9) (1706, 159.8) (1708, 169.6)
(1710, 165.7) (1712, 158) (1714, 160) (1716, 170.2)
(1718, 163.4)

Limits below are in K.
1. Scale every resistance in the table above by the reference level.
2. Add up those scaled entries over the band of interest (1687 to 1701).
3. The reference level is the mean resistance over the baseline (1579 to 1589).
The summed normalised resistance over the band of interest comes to 8.4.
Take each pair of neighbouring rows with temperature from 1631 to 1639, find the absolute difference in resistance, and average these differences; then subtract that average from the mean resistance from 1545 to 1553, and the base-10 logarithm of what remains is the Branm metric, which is 2.00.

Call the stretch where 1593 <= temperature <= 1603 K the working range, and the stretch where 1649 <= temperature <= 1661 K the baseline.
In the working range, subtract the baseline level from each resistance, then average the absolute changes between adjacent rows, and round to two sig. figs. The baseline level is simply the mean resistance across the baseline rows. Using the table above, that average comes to 7.9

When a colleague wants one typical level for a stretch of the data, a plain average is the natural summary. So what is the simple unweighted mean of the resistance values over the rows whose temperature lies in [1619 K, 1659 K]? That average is 161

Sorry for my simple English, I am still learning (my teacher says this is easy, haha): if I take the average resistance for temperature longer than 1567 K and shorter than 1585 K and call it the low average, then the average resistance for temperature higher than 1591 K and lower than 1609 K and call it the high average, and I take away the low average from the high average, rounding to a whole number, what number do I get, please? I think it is 20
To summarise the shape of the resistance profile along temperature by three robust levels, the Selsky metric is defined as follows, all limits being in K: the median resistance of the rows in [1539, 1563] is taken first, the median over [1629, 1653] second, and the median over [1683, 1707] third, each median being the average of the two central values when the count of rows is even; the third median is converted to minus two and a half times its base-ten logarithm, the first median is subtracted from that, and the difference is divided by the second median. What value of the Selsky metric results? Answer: -0.96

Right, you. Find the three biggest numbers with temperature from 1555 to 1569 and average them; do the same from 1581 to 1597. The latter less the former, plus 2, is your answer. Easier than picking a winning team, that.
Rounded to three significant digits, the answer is 16.5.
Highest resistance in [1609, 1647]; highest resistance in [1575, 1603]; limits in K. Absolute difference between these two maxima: 12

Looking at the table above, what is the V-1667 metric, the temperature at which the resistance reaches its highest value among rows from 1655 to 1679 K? 1678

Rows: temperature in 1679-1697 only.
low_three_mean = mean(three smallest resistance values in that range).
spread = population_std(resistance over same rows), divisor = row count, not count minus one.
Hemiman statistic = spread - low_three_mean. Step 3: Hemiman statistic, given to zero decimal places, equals -158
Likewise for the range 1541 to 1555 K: -52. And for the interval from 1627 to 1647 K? -148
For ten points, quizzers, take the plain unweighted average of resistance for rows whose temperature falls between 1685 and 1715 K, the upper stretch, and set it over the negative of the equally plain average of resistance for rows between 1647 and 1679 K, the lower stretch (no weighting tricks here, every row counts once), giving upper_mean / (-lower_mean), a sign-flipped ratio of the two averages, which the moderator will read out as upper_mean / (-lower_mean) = -1.07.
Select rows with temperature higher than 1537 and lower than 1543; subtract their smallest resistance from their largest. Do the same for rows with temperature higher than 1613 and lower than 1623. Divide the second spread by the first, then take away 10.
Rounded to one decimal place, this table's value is -4.1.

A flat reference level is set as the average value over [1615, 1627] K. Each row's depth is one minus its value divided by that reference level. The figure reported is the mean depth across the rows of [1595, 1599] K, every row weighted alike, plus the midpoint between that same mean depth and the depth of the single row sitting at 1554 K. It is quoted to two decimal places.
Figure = 0.14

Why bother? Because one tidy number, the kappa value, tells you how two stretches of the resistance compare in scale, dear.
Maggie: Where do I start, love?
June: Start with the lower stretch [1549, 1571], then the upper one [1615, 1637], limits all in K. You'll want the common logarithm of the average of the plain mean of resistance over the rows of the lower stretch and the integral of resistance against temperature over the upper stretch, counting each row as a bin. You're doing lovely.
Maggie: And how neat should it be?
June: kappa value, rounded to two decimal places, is 3.27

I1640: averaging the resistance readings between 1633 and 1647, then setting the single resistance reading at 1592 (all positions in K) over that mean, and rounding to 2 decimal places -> 1.03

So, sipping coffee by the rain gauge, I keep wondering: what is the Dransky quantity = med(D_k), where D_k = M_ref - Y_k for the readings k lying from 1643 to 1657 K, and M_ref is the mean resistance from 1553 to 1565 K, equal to -25.3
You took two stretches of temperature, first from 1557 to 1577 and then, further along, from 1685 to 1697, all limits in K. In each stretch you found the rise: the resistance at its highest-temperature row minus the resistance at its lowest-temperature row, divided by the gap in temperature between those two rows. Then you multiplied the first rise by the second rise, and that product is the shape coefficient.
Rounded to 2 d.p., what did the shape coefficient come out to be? -0.17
